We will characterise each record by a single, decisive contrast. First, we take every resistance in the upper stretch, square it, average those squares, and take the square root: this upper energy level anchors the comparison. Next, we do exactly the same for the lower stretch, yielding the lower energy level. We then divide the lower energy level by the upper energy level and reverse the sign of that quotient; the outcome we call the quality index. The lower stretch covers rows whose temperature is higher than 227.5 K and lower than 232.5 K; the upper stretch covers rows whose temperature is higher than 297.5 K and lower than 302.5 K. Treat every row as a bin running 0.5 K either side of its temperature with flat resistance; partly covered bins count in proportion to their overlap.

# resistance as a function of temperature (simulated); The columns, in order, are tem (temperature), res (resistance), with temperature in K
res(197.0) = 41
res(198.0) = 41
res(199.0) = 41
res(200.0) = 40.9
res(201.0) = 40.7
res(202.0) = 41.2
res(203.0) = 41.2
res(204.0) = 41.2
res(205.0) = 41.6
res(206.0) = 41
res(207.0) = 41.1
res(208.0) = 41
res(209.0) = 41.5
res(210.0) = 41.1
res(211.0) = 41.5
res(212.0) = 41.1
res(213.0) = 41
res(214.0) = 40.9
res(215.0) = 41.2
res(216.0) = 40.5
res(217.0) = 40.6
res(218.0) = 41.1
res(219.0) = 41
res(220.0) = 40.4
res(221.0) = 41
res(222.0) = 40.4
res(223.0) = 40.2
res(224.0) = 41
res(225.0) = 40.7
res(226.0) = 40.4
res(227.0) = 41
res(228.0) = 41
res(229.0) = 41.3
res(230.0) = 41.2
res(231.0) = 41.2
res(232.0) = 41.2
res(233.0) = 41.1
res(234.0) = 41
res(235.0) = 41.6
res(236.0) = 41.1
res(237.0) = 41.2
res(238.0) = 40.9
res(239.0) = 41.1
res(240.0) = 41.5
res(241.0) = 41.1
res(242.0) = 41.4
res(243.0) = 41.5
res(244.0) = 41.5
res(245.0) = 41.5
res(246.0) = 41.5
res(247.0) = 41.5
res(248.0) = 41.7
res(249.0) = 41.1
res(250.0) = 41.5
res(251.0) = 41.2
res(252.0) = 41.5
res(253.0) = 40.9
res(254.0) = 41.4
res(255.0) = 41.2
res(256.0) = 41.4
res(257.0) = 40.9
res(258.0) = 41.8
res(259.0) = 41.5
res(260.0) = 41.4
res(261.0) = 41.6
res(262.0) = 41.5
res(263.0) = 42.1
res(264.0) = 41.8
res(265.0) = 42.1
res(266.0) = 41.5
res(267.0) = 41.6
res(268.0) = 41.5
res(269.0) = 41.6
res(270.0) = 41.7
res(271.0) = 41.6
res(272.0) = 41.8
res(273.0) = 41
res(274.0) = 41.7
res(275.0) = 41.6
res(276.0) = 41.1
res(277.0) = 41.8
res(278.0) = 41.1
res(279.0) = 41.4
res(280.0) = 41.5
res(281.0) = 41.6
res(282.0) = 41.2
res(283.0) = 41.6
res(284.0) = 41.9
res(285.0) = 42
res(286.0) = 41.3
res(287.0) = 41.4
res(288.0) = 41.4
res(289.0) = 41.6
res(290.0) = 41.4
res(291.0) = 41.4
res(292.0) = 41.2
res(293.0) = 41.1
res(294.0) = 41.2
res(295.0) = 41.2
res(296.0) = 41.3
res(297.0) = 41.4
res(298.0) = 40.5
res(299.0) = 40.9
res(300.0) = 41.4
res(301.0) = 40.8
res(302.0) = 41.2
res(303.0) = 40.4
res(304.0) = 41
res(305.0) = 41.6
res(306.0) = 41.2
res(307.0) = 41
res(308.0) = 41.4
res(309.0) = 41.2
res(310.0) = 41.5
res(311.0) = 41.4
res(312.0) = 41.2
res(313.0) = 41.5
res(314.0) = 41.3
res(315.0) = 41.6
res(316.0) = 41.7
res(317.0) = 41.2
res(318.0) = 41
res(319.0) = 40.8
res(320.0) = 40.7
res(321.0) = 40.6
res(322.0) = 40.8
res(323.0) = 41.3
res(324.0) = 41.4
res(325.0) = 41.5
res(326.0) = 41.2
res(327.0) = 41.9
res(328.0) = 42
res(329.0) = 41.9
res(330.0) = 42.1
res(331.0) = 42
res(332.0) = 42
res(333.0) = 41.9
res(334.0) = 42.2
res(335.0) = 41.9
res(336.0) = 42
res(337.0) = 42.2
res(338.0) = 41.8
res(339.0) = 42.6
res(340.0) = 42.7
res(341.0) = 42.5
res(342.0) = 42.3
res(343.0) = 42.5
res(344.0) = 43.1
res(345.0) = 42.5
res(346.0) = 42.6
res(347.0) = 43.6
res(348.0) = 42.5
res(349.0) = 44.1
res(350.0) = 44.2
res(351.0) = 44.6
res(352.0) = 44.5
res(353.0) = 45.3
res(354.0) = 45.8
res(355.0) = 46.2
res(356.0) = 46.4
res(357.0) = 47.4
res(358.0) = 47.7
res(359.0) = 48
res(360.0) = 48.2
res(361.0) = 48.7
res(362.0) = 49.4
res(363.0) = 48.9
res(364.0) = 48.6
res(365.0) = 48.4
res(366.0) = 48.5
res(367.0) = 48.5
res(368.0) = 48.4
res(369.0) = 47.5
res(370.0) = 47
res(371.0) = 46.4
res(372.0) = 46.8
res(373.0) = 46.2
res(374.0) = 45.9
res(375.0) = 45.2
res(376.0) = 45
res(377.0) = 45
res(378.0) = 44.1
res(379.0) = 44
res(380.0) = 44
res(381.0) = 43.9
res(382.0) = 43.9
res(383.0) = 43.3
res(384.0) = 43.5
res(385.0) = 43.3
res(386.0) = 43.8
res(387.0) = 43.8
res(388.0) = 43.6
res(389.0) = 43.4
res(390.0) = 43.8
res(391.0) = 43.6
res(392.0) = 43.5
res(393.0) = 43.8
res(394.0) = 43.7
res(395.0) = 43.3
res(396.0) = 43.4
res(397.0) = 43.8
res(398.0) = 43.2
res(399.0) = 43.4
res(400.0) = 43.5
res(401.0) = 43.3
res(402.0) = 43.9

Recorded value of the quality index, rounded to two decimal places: -1.01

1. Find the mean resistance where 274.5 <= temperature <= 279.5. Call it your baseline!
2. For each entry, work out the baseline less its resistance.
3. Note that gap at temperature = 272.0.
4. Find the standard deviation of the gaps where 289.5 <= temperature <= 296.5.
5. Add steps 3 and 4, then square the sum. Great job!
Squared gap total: 0.1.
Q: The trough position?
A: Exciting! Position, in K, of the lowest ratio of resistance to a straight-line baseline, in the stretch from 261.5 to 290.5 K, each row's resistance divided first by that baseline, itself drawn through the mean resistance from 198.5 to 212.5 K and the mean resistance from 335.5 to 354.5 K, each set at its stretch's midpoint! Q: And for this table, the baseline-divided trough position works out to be 273.0 K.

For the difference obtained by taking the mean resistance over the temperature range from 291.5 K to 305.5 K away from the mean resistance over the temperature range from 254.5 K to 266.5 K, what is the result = 0.5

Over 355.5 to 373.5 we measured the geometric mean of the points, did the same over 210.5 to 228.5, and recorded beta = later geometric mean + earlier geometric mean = 88.7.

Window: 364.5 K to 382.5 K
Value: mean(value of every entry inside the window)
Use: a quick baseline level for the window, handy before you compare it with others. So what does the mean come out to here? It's 46.0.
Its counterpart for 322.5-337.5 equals 41.8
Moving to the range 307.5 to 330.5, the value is 41.4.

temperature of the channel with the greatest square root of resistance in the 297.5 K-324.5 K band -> 316.0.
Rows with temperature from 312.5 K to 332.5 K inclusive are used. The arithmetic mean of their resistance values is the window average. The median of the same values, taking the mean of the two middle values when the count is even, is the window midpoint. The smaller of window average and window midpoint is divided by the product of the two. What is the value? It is 0.0241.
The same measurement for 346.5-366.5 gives 0.0213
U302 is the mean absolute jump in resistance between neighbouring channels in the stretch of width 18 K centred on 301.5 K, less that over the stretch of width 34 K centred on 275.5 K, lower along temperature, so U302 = 0.10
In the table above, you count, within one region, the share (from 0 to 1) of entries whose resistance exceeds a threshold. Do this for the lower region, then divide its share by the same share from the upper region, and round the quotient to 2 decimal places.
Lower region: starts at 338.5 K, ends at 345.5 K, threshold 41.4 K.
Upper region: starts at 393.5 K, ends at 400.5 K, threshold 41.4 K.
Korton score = 1.00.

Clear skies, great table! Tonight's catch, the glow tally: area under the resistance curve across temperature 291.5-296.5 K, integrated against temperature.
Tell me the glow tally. 206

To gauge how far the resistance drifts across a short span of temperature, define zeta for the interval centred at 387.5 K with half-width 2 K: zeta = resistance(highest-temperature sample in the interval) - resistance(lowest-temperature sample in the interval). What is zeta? -0.40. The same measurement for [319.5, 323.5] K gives 0.60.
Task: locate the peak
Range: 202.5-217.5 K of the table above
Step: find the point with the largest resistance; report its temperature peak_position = 205.0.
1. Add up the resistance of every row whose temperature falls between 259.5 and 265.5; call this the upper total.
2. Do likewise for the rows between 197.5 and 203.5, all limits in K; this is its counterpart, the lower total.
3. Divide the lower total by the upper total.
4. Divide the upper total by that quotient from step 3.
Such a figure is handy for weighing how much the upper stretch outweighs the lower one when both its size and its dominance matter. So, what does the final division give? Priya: 255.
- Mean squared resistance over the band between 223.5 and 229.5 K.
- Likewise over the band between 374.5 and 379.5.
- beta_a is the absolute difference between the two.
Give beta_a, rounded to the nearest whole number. 322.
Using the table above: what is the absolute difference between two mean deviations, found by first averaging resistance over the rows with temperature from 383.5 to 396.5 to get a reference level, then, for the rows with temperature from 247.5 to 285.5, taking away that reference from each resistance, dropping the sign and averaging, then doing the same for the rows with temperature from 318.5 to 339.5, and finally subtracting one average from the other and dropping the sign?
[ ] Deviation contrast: 0.15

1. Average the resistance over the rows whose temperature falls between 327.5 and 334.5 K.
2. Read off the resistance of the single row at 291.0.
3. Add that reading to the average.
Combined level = 83.4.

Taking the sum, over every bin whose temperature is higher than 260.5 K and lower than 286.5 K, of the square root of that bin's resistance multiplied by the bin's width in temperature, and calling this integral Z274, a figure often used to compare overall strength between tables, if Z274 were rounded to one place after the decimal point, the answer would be 167.7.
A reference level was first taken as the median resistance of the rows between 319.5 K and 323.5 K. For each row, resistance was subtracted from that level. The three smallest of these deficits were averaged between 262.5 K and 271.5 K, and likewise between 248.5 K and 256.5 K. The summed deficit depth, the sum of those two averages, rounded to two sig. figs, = -2.0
